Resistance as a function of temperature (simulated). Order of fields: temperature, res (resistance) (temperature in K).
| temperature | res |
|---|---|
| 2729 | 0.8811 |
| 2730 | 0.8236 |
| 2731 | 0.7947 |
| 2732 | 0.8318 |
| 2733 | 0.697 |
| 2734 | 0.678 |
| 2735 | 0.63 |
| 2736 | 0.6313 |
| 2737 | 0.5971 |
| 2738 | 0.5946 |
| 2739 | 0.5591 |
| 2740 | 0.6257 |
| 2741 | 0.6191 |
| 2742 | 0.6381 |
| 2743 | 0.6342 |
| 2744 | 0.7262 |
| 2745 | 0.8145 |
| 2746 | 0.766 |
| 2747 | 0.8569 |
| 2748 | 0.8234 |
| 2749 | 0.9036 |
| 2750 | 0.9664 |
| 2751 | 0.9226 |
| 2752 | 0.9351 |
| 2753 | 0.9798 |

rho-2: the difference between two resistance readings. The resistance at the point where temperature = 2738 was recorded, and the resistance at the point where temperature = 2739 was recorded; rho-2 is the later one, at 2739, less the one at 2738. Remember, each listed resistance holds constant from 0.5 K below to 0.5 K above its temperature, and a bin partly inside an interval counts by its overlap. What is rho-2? -0.04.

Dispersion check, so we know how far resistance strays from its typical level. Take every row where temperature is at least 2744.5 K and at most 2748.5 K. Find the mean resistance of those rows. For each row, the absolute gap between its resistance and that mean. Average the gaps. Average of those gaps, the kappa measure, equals 0.02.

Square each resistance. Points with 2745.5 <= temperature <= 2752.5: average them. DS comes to 0.78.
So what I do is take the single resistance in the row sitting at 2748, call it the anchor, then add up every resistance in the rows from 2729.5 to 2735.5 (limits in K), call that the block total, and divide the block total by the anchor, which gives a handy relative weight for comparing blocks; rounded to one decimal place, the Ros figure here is 5.4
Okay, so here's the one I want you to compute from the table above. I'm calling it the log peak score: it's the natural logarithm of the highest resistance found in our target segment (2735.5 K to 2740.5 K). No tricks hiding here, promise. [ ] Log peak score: -0.5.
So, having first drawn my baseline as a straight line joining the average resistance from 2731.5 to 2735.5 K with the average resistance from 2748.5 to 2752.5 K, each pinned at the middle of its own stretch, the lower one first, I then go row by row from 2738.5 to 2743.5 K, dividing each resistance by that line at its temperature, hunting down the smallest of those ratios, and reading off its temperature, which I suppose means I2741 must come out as 2739 K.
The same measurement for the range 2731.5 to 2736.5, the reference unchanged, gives 2736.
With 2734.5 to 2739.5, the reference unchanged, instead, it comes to 2739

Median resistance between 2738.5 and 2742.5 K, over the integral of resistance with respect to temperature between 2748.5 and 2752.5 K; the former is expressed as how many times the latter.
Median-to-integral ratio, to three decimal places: 0.167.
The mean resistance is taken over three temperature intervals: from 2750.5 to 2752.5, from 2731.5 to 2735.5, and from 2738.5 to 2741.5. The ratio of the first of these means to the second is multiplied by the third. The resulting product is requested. 0.79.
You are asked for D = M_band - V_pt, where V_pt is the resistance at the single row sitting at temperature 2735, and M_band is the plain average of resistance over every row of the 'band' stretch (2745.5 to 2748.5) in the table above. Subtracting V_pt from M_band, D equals 0.19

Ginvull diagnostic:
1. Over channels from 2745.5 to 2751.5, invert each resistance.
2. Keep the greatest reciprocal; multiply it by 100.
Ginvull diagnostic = 131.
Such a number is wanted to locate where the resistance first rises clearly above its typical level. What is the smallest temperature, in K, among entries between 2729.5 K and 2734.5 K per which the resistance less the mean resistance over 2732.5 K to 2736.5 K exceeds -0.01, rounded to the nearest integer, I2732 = 2730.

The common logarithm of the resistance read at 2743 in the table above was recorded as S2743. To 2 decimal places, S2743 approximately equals -0.20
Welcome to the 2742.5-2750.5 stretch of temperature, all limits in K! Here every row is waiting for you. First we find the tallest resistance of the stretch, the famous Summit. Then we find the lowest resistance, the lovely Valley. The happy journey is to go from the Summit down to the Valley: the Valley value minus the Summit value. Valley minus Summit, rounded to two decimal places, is -0.33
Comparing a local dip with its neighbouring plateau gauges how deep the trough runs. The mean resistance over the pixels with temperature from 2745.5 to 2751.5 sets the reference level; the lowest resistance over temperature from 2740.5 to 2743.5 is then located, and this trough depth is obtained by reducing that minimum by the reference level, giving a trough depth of -0.25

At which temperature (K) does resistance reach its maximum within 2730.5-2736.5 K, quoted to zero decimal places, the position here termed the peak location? 2732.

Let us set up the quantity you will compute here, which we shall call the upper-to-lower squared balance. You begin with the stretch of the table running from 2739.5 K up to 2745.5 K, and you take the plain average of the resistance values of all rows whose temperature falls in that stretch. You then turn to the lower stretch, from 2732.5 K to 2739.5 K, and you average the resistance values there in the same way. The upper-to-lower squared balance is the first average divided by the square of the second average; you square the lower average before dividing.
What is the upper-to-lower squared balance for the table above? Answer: 1.72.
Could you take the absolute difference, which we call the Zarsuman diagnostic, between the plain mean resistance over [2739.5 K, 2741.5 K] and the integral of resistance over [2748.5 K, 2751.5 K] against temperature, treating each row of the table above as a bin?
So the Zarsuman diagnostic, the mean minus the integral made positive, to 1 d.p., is 2.2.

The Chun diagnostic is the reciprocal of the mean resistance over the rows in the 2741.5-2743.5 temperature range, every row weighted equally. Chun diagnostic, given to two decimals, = 1.57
